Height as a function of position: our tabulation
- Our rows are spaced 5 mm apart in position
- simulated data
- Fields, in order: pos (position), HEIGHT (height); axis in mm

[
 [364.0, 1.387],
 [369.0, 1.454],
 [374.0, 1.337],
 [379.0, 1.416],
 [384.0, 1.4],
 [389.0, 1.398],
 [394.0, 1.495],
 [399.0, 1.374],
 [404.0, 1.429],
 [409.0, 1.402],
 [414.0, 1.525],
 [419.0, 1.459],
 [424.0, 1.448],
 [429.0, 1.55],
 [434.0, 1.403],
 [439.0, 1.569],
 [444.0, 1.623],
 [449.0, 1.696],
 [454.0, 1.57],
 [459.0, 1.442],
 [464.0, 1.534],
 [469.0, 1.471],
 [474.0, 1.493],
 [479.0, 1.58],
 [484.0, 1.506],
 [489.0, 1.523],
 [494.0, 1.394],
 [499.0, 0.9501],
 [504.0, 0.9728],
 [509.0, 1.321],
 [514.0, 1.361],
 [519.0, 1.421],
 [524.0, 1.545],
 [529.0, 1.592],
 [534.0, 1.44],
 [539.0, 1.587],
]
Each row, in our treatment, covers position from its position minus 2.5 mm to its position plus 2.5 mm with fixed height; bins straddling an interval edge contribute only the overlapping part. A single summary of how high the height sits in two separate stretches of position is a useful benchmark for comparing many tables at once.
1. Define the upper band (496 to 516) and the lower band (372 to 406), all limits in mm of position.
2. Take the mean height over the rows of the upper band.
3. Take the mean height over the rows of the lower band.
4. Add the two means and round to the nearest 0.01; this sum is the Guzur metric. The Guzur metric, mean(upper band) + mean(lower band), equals 2.56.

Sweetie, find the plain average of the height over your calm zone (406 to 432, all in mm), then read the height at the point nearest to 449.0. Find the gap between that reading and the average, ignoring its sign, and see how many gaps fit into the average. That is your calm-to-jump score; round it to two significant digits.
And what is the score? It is 6.7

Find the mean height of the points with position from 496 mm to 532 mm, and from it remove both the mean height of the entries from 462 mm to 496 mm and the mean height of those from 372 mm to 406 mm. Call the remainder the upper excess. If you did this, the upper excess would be -1.60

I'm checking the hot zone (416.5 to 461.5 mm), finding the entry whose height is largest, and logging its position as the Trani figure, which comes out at 449.0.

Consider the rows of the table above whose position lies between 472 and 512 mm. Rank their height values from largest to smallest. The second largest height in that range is 1.523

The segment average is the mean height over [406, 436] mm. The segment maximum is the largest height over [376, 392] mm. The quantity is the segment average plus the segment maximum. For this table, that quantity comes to 2.88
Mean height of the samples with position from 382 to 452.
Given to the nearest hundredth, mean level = 1.48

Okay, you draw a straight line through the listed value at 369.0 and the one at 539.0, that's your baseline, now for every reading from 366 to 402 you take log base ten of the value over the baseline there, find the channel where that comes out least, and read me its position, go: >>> 374.0 mm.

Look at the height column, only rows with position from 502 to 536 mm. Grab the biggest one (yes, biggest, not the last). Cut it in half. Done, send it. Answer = 0.796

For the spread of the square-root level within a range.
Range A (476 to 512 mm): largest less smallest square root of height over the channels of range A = 0.28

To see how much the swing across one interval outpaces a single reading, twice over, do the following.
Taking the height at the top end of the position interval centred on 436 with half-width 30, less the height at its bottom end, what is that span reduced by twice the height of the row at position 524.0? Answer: -3.0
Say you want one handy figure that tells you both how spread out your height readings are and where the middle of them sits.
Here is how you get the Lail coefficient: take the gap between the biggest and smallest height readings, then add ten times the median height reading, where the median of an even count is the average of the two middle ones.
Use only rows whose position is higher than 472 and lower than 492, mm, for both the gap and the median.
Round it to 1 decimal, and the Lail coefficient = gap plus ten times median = 15.2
